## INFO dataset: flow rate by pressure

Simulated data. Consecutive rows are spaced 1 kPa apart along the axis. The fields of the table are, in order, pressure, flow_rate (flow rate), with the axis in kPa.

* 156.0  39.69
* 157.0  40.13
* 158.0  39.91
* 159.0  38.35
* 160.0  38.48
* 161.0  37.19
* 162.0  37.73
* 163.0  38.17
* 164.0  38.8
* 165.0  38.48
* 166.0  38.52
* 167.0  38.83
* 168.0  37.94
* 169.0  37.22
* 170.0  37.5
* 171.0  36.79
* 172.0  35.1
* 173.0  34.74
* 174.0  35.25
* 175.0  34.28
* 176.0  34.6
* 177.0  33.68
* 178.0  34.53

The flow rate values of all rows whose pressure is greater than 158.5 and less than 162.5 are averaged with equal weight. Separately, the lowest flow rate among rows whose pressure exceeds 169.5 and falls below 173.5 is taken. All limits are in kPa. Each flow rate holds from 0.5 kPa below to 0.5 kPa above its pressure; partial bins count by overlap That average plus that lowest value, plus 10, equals 82.7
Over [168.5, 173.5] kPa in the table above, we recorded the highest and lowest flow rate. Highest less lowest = 2.76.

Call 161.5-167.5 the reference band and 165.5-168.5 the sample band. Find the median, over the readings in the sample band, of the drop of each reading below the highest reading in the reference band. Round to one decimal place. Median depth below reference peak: 0.3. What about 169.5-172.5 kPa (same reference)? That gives 2.0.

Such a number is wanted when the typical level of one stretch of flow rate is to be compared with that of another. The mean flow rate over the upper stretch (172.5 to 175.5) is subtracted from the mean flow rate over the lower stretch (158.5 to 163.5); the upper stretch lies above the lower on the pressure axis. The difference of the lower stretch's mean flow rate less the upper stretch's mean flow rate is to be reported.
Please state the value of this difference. 3.2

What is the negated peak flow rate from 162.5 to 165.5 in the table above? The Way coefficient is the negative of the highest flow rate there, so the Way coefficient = -38.8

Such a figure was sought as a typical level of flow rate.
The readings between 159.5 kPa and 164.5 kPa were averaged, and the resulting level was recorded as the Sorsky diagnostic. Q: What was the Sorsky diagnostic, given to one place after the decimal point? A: 38.1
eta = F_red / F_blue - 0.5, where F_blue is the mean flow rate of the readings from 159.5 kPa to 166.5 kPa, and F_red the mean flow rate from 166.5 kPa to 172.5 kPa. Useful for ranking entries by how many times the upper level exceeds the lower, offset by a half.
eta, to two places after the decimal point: 0.47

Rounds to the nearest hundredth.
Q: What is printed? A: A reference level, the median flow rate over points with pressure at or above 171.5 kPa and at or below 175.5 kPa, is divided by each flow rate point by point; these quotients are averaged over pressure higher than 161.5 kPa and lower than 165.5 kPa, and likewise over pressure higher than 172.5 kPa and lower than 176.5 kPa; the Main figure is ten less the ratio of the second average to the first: 8.90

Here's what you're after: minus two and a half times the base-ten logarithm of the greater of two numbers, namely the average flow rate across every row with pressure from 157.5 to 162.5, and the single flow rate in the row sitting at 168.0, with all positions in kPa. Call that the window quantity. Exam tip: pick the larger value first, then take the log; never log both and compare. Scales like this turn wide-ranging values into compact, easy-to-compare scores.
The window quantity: -3.96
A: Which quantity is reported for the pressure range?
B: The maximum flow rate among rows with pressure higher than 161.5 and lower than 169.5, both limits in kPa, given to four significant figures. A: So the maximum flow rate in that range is 38.83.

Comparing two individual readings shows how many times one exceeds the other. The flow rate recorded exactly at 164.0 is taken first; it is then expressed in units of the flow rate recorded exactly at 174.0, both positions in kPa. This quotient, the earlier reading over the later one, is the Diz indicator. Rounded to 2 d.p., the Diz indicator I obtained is 1.10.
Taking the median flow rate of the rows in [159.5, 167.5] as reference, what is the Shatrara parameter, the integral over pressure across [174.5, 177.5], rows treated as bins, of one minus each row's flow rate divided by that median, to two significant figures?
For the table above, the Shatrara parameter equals 0.33 kPa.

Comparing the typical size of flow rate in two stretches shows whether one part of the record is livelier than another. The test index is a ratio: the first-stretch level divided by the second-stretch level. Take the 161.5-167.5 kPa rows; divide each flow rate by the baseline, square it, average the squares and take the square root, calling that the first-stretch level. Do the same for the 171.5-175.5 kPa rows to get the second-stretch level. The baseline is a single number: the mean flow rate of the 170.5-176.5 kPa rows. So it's 1.10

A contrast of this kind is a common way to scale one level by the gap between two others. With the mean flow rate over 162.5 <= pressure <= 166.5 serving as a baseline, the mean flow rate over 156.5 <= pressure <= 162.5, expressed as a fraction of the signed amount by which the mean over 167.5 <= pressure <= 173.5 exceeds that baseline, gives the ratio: -20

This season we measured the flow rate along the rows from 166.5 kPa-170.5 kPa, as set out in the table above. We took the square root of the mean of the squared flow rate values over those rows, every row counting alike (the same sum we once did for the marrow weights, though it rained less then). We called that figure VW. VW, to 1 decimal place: 37.9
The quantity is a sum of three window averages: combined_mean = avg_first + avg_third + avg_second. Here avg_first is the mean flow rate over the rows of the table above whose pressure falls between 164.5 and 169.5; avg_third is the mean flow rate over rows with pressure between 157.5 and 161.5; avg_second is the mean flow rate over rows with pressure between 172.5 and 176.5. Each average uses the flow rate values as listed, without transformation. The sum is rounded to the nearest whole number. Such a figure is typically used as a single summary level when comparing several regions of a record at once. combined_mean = 111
